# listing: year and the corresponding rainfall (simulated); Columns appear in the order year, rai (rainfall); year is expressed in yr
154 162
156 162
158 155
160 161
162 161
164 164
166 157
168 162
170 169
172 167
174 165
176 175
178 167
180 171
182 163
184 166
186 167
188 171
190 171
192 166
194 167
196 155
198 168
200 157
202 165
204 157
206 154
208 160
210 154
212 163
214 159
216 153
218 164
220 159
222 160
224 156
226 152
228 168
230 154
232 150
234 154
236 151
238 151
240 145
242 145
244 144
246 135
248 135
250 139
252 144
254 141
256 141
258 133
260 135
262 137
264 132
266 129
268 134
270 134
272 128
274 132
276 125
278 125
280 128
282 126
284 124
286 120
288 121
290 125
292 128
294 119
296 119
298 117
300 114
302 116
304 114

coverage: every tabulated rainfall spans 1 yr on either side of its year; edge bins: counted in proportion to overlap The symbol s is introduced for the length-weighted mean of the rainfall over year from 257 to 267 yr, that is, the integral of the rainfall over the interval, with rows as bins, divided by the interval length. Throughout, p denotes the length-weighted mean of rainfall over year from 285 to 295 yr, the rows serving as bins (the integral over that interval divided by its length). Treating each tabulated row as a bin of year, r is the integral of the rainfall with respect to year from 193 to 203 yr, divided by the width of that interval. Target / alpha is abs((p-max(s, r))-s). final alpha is 173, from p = 123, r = 162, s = 133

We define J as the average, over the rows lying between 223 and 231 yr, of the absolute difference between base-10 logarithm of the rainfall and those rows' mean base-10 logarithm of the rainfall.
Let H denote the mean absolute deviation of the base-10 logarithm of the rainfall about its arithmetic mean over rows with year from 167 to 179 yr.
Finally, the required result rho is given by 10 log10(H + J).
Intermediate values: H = 0.0077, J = 0.0142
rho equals -16.6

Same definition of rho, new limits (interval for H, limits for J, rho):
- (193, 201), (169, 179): -16.5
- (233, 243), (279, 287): -17.3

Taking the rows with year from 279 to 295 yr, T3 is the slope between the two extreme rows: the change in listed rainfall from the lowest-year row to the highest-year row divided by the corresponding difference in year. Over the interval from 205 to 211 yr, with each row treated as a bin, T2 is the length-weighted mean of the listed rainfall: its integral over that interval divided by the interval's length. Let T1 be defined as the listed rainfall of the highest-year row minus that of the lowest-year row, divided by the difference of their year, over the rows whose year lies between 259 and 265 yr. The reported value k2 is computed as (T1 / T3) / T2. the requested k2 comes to 0.007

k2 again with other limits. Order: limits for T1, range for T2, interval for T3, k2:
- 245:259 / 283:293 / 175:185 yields 0.001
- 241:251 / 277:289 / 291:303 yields 0.005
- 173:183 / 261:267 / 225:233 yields 0.006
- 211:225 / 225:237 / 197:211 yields 0.003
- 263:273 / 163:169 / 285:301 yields 0.007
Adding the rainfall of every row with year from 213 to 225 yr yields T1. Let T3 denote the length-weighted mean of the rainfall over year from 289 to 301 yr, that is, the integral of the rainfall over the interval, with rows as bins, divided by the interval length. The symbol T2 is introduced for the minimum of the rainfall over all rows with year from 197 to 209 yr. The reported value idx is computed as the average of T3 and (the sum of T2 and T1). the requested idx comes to 613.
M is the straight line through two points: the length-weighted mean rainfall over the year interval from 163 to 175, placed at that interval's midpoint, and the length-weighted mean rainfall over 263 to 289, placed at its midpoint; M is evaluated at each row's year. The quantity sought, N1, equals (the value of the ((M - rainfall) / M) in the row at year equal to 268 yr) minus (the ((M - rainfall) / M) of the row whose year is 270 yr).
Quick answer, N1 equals 0.01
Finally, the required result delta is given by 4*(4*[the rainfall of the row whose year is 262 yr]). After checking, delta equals 2192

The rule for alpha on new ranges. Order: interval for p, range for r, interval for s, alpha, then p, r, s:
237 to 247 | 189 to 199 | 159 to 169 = 182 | 144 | 165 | 161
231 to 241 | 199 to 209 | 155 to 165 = 171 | 150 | 159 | 161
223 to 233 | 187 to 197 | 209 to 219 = 169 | 156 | 166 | 159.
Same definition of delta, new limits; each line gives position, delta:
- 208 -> 2560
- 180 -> 2736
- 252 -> 2304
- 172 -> 2672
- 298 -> 1872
